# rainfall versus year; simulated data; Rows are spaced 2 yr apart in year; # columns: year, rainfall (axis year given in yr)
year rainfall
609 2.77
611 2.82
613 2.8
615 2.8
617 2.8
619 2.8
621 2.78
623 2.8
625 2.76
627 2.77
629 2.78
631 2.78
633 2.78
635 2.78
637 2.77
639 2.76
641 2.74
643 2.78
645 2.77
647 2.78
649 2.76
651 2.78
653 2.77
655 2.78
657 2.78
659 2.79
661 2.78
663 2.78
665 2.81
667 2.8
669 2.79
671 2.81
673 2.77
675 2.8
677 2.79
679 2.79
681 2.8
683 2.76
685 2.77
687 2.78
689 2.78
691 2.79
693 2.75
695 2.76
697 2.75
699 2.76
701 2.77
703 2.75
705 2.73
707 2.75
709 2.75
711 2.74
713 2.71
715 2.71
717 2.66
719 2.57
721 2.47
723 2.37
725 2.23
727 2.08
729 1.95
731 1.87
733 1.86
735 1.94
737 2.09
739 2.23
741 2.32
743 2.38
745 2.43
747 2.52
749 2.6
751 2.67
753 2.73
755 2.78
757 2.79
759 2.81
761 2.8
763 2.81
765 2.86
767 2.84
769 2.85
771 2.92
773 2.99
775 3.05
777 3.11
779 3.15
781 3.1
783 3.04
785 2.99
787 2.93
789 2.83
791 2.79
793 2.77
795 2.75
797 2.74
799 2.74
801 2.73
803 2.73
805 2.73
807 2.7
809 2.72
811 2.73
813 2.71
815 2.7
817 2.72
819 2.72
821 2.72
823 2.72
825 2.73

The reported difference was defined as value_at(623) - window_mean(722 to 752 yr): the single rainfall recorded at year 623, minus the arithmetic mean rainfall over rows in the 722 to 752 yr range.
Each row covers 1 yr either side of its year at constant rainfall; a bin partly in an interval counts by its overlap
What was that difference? 0.6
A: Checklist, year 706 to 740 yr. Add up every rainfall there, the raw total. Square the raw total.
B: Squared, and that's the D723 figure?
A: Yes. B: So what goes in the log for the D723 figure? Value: 1598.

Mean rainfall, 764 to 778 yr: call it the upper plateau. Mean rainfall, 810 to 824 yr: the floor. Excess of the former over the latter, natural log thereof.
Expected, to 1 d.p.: -1.5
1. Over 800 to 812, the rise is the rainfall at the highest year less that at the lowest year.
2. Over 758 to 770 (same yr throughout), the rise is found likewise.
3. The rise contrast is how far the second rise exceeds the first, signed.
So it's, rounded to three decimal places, 0.040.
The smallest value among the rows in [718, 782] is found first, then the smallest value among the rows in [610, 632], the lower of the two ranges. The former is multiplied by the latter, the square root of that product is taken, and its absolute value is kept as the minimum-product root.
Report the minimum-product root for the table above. 2.27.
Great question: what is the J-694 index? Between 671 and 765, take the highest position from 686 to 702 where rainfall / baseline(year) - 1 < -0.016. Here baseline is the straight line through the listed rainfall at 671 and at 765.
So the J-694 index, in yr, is 701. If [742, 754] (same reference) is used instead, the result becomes 753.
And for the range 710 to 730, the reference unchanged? 729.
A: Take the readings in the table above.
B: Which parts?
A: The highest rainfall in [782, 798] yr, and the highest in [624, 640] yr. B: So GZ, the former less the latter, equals 0.26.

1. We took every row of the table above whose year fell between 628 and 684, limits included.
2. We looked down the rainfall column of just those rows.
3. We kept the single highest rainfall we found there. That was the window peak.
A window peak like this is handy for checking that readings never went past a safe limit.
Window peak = 2.81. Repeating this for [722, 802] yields 3.15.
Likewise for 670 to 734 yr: 2.81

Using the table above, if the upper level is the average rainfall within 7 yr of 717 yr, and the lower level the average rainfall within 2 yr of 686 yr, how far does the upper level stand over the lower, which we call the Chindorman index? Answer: -0.17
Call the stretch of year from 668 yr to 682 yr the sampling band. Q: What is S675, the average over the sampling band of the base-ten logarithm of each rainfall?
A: 0.446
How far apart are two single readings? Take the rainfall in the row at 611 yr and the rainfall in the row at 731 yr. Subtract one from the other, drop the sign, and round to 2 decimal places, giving 0.95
